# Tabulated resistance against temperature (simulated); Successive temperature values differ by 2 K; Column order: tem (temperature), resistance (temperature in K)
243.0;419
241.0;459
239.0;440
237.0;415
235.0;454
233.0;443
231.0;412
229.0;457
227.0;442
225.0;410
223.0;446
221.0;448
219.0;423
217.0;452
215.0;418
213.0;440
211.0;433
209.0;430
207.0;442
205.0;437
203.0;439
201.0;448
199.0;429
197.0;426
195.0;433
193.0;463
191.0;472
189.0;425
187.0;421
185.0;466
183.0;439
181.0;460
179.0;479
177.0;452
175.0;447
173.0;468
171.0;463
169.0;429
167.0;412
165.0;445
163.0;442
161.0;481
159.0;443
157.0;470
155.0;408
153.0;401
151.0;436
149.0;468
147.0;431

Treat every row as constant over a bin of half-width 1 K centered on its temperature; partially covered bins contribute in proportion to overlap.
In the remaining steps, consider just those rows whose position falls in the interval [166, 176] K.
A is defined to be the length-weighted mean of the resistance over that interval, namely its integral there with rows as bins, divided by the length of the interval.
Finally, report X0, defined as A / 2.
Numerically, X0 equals 222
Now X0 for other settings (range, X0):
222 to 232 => 217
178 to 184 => 230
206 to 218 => 218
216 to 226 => 218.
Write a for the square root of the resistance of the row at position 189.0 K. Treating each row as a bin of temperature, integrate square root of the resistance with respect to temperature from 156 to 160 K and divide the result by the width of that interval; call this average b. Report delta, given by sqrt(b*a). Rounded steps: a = 20.6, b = 21.4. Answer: 21.0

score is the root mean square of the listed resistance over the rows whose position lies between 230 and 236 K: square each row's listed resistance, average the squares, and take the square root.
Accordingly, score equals 437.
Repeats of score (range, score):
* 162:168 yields 433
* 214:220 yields 431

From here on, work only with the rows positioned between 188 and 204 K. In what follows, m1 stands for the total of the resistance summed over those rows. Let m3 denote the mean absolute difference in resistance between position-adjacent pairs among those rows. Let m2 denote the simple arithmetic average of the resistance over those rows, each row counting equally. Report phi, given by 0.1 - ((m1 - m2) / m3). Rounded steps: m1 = 3535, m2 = 442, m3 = 17.7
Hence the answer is -175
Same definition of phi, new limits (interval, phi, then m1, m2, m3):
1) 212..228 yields -118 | 3479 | 435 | 25.7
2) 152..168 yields -103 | 3502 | 438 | 29.9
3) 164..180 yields -155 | 3595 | 449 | 20.3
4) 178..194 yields -129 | 3625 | 453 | 24.6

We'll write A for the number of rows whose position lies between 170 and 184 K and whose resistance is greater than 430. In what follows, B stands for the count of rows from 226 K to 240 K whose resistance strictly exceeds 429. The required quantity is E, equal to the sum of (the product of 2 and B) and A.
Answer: 17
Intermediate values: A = 7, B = 5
